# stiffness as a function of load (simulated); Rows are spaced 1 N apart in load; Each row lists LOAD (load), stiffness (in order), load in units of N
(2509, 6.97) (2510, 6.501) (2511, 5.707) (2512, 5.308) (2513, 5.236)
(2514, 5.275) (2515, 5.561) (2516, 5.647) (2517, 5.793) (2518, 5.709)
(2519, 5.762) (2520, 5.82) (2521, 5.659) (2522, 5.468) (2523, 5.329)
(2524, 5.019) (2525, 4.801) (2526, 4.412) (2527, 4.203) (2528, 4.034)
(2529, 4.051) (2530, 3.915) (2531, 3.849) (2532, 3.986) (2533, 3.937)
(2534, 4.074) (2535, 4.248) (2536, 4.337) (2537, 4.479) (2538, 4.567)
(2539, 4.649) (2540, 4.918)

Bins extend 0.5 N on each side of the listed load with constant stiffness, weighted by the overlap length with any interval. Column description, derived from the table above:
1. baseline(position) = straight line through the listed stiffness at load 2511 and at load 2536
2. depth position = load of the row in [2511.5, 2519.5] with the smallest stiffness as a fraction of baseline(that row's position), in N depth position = 2513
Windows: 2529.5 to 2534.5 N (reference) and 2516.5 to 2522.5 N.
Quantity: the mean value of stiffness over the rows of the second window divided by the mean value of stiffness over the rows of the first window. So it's 1.44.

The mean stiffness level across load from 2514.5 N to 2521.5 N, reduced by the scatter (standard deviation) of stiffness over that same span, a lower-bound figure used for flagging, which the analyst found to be 5.6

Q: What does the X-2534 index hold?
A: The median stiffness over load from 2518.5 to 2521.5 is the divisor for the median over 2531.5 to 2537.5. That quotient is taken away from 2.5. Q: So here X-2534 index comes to 1.78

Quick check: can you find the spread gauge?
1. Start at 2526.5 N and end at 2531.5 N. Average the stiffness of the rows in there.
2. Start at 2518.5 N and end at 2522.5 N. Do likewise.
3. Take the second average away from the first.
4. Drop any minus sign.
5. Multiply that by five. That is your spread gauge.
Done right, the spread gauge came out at 8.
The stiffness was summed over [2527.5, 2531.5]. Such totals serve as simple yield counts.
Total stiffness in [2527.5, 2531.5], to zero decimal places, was 16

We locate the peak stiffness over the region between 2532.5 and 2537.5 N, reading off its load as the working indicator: 2537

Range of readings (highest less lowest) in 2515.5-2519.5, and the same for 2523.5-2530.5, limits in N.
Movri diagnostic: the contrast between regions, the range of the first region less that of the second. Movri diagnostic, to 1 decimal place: -1.0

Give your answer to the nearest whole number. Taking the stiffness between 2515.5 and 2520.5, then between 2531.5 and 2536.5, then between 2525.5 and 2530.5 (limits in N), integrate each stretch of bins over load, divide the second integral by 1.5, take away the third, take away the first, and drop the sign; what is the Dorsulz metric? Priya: 36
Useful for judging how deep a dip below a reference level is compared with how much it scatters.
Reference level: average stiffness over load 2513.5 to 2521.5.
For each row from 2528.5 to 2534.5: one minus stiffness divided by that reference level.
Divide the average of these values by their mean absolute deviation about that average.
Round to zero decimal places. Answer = 25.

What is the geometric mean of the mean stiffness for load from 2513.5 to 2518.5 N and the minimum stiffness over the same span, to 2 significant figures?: 5.4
